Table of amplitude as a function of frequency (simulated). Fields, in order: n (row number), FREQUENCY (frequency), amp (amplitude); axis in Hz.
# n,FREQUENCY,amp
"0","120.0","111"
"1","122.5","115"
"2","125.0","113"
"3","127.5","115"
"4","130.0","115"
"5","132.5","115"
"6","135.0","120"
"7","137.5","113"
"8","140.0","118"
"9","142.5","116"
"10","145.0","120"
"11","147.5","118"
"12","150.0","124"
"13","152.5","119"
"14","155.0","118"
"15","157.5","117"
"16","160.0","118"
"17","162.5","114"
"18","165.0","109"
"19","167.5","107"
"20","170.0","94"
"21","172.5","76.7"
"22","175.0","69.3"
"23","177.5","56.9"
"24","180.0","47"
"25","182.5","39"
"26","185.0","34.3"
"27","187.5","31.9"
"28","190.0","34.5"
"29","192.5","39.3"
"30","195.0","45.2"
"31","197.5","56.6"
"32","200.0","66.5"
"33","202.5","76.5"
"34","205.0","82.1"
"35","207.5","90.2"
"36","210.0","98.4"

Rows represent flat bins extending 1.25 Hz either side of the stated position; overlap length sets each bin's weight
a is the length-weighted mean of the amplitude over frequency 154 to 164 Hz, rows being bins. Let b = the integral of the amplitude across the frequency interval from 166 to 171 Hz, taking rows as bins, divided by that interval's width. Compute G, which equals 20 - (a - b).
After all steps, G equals 5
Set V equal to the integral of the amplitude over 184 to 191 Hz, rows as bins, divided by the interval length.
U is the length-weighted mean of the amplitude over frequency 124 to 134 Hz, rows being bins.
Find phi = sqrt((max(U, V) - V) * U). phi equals 96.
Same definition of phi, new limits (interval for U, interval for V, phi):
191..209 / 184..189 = 46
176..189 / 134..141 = 0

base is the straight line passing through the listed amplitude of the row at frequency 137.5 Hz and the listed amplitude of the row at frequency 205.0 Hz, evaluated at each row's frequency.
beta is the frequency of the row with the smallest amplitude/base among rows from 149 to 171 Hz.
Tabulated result 170.0 Hz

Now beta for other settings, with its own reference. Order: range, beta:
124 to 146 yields 125.0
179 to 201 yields 187.5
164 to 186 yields 185.0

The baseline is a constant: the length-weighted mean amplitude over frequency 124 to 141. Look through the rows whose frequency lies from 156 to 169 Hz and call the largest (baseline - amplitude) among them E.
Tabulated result 9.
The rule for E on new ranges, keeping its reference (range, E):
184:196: 84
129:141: 3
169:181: 69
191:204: 76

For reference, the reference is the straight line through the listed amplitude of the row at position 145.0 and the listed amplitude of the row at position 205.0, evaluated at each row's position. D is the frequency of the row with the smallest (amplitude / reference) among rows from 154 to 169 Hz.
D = 167.5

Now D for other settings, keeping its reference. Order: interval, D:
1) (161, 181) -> 180.0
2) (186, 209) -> 187.5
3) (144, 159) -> 147.5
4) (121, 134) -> 125.0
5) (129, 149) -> 130.0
